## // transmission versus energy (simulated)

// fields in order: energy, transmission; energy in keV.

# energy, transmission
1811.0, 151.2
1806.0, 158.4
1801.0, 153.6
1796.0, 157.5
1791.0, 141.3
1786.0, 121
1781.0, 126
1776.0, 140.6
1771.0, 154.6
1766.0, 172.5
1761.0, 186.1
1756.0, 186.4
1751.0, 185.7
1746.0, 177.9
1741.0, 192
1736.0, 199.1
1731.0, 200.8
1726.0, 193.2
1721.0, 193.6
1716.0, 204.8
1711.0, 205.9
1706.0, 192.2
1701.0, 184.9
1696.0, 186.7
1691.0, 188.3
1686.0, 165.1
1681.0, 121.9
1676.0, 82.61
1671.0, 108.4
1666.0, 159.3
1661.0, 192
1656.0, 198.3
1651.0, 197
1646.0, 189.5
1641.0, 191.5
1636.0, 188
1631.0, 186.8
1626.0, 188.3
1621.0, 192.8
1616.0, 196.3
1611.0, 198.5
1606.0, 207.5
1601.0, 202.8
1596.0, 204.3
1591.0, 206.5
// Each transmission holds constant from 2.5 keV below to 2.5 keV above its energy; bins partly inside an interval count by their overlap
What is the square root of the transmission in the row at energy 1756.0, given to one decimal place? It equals 13.7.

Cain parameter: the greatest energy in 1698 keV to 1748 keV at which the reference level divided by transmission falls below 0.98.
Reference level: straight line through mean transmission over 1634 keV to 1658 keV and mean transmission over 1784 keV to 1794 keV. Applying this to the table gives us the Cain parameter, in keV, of 1746.0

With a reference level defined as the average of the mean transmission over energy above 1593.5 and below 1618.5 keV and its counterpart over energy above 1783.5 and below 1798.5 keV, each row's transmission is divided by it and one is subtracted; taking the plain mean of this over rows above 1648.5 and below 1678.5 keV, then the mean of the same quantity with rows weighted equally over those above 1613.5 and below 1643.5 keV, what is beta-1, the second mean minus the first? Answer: 0.20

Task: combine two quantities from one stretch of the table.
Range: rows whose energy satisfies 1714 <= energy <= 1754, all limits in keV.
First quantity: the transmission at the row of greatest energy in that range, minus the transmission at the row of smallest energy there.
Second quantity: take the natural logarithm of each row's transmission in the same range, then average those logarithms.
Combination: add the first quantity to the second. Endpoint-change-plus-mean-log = -14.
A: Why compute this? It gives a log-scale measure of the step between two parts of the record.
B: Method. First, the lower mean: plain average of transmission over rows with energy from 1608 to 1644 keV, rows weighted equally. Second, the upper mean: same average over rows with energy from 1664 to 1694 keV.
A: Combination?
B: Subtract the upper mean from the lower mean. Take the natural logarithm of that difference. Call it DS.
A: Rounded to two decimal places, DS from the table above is 3.99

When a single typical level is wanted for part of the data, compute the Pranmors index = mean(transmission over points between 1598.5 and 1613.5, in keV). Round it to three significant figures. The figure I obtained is 203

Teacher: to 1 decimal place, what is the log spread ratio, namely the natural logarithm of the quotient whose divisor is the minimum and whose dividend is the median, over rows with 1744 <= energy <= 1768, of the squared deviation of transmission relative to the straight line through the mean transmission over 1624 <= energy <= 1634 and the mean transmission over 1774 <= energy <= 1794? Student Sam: 0.5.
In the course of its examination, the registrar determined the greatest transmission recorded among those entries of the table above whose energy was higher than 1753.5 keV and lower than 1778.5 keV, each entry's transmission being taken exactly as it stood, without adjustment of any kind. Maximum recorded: 186.4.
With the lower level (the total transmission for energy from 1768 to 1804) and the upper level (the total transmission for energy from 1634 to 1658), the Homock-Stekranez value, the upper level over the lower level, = 1.0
